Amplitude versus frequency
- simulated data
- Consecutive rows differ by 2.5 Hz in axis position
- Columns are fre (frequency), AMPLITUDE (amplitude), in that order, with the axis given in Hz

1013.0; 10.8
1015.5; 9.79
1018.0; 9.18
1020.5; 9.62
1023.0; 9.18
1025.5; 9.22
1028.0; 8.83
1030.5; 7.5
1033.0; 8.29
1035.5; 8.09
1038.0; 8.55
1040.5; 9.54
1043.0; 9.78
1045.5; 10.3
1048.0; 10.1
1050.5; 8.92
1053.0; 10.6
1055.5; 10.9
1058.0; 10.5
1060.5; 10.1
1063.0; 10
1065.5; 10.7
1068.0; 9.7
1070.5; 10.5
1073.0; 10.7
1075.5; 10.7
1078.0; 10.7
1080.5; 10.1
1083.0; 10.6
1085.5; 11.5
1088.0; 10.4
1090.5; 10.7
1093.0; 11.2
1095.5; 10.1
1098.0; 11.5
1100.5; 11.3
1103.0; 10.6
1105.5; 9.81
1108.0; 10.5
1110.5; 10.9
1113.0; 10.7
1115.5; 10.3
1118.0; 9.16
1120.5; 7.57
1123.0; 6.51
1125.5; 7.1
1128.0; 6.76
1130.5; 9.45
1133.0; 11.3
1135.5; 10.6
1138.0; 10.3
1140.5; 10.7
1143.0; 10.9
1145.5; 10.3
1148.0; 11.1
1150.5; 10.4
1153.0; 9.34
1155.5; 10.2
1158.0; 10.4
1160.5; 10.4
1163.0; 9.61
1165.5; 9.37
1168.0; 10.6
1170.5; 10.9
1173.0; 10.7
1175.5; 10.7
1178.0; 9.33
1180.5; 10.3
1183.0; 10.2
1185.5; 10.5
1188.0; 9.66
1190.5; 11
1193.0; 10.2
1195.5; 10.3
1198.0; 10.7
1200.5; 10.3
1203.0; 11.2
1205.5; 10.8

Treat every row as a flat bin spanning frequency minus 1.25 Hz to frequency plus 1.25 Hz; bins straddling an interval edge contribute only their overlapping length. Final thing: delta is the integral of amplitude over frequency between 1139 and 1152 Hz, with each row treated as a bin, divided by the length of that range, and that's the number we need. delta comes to 10.6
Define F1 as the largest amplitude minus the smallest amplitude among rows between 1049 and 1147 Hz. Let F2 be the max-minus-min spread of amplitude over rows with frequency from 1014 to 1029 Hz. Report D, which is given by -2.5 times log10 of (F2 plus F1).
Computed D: -1.94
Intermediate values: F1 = 5.0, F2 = 1.0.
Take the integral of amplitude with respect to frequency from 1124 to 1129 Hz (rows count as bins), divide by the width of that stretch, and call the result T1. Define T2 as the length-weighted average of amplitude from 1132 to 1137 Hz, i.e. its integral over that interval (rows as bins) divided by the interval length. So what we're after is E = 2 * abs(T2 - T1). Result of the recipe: 8.0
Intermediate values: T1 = 6.9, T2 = 10.9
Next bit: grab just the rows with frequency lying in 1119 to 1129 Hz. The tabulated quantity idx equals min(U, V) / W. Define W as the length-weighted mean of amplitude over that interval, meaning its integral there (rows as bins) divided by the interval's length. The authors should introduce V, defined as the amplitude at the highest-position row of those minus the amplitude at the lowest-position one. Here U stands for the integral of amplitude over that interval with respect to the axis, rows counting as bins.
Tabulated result -0.11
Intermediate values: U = 70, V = -0.8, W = 7.0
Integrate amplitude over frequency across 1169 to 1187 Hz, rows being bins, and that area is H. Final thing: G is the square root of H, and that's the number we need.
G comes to 13.7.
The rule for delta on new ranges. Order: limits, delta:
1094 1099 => 10.8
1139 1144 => 10.8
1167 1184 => 10.4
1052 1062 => 10.5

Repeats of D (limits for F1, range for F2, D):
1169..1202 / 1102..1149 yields -2.03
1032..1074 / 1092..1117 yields -1.63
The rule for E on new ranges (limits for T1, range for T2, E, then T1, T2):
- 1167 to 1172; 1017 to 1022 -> 2.7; 10.8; 9.4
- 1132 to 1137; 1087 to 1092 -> 0.6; 10.9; 10.6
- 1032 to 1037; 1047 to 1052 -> 2.7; 8.2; 9.5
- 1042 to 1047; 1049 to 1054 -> 0.6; 10.1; 9.7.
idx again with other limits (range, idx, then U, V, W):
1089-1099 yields 0.07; 108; 0.8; 10.8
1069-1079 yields 0.02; 106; 0.2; 10.6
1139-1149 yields 0.04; 107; 0.4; 10.7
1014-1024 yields -0.06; 95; -0.6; 9.5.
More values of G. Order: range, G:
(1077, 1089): 11.3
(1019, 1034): 11.5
